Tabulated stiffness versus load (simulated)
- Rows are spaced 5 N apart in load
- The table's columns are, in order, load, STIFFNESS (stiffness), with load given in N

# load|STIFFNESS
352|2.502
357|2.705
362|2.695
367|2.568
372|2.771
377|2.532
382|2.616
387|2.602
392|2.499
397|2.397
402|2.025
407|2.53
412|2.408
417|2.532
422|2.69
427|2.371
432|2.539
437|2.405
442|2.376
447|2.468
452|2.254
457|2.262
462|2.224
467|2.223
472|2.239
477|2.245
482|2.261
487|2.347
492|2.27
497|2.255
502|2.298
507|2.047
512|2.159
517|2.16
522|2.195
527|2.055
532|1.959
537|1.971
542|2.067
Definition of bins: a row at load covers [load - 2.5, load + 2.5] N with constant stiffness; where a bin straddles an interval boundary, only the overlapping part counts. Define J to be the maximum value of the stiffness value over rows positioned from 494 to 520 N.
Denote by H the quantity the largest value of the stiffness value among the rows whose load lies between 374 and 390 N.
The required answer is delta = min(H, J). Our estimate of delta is 2.30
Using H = 2.616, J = 2.298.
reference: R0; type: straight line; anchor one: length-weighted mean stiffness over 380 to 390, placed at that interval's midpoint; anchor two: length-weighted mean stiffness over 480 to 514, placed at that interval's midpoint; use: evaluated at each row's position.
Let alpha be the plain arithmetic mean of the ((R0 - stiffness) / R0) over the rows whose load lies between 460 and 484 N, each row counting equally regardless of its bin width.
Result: 0.034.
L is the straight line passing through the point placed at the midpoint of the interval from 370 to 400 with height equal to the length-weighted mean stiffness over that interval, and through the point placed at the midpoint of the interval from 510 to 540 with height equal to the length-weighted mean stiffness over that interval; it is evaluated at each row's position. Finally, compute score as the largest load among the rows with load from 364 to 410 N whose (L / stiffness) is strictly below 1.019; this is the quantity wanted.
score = 407 N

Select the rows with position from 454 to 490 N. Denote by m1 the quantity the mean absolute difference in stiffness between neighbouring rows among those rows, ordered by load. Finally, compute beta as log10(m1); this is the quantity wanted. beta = -1.57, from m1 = 0.03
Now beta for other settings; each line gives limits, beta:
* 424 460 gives -0.97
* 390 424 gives -0.64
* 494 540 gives -1.06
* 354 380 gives -0.84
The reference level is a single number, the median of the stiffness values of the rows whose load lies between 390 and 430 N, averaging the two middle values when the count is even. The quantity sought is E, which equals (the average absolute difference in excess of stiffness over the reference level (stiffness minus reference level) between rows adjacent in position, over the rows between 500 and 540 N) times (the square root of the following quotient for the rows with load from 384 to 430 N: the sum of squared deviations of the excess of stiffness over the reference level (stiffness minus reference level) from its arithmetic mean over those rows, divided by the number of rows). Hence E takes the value 0.017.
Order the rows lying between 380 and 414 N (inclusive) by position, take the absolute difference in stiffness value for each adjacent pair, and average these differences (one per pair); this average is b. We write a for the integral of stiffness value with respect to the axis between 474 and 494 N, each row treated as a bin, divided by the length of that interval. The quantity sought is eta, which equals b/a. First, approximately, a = 2.28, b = 0.20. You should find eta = 0.09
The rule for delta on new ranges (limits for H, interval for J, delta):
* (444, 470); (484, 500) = 2.35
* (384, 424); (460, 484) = 2.26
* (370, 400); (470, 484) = 2.26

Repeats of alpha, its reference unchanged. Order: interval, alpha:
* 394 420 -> 0.060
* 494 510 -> 0.008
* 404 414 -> 0.021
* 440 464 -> 0.028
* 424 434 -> 0.001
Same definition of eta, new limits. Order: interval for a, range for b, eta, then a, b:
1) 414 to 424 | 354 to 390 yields 0.04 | 2.60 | 0.11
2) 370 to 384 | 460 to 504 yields 0.01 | 2.64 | 0.03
